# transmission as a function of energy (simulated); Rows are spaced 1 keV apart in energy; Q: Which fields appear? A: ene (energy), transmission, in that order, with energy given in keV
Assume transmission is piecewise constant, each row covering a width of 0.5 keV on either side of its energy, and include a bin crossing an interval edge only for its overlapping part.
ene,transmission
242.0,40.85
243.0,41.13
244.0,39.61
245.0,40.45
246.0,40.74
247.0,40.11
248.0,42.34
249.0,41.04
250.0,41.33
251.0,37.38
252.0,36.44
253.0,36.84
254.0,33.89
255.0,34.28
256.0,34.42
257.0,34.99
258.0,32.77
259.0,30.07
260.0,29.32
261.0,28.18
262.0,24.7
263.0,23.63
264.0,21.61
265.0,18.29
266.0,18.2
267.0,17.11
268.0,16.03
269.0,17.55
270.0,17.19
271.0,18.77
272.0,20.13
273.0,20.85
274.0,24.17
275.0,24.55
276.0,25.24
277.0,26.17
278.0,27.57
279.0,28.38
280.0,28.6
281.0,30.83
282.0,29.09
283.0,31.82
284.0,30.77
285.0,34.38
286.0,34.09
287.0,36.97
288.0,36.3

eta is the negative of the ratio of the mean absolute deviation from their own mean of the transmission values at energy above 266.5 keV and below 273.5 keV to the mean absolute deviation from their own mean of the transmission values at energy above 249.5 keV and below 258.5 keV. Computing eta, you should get -0.7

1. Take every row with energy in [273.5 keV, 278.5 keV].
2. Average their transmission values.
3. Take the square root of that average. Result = 5.1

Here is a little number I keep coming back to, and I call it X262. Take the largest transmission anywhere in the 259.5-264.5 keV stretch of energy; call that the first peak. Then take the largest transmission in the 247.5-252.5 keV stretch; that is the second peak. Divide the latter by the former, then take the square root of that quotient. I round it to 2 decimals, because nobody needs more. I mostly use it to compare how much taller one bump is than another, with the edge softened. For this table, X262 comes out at 1.20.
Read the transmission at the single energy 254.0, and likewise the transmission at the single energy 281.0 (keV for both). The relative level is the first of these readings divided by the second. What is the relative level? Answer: 1.10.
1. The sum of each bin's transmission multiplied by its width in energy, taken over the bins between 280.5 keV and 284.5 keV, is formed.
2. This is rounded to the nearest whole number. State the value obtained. 123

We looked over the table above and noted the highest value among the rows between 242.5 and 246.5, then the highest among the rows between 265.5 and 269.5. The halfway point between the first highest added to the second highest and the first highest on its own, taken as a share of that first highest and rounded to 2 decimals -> 1.22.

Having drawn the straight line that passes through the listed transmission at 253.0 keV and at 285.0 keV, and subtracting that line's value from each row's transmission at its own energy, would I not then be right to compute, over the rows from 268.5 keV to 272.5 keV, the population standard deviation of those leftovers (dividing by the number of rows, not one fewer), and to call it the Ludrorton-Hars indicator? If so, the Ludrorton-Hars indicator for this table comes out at 1.2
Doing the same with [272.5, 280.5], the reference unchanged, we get 2.6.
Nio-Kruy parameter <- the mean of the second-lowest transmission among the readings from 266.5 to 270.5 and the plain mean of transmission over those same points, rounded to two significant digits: 17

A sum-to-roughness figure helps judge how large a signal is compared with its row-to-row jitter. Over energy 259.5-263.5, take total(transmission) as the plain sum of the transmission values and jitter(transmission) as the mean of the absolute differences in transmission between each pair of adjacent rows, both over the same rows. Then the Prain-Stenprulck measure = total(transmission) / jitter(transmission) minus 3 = 53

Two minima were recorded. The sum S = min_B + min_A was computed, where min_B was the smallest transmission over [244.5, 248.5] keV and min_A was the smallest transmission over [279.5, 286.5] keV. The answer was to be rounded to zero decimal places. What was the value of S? 69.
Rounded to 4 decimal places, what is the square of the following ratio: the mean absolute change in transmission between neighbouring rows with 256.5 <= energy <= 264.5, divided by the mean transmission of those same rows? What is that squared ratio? 0.0046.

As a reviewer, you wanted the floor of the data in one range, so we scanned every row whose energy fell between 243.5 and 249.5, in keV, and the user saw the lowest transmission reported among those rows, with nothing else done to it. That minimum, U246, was 39.61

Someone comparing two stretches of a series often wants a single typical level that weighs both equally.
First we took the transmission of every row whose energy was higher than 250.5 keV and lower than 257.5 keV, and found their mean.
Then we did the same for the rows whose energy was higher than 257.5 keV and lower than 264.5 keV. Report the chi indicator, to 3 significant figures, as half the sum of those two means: 31.3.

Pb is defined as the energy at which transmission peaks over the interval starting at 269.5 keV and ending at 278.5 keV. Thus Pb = 278.0 keV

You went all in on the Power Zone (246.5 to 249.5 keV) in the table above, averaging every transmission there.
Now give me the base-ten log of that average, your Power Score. 1.61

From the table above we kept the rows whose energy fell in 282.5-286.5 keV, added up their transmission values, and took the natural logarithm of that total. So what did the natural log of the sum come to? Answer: 4.88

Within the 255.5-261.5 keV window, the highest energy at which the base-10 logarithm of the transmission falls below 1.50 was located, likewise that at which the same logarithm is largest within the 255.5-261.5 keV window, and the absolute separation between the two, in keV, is 4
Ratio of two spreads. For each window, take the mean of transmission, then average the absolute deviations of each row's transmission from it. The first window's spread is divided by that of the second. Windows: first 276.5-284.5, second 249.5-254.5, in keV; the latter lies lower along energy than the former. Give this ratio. 0.85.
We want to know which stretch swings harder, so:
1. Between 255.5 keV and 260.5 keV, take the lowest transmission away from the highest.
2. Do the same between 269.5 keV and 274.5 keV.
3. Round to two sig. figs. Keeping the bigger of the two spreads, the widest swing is 7.0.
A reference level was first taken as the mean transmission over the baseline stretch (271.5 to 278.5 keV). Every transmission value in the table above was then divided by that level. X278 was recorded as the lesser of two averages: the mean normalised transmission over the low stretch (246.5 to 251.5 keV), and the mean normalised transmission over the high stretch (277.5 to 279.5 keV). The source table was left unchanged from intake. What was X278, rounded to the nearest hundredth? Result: 1.16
